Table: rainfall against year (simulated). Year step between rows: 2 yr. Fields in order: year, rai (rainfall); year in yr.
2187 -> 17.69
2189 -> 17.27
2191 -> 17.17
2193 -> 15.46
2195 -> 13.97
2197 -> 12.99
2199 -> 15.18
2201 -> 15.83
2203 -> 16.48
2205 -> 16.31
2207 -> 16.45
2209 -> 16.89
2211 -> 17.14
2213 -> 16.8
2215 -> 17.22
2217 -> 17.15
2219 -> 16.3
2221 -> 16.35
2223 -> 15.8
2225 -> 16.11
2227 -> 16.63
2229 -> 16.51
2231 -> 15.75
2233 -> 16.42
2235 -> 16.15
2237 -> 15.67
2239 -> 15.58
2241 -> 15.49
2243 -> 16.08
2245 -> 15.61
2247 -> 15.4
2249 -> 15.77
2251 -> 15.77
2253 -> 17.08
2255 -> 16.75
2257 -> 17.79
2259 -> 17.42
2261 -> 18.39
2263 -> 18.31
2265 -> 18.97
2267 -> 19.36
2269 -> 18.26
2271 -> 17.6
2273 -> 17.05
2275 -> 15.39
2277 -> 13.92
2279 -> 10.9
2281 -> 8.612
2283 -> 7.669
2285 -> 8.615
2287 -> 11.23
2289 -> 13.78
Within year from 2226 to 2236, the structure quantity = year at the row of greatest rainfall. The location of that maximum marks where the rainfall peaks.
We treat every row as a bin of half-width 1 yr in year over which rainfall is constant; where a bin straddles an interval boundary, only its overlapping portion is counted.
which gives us 2227 yr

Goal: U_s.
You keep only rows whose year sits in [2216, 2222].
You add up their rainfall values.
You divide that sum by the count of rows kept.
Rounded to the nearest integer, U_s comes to 17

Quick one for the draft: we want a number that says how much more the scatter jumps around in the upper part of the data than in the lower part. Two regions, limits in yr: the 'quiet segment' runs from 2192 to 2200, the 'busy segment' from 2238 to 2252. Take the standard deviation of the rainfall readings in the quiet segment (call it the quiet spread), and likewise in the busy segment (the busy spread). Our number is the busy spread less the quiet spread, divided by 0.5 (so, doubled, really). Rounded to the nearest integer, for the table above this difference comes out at -2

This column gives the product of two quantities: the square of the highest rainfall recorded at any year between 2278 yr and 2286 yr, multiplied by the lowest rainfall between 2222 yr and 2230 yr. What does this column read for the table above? 1877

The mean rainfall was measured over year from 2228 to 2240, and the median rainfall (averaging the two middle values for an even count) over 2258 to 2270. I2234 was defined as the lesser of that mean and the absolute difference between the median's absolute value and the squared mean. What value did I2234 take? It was 16.0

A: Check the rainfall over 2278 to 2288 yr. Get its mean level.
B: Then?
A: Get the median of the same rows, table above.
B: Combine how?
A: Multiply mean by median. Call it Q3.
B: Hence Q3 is 81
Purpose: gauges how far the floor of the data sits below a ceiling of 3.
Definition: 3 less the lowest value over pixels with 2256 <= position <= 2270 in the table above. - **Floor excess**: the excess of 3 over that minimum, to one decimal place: -14.4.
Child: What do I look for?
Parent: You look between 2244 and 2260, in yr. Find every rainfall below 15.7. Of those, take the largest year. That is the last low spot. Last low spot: 2247 yr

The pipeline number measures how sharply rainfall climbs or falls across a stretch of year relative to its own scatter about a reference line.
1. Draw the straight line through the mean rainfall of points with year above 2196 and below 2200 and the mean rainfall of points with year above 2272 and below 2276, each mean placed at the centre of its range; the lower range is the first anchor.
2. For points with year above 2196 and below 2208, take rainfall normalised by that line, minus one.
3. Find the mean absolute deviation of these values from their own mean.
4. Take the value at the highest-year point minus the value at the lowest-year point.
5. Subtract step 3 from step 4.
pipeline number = 0.16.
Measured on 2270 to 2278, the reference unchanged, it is -0.32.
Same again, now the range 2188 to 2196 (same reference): -0.35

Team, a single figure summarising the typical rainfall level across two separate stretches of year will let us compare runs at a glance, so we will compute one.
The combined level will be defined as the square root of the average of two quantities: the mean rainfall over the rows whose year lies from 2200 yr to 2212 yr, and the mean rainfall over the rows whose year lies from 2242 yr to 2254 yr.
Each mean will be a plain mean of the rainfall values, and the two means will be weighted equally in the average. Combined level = 4.03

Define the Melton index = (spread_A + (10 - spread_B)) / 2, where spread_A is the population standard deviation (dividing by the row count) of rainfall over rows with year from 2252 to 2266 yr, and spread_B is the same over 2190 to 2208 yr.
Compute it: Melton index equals 4.74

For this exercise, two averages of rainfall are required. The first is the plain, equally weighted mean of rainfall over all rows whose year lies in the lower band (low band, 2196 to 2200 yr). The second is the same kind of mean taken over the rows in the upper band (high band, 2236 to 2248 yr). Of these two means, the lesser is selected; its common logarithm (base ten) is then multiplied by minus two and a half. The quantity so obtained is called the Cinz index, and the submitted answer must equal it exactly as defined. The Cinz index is -2.87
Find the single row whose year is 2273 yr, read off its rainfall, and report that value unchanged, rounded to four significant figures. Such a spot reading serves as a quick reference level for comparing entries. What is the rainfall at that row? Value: 17.05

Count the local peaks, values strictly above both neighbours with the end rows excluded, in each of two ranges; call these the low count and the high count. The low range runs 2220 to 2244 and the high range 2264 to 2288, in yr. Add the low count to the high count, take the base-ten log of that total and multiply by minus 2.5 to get -1.19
